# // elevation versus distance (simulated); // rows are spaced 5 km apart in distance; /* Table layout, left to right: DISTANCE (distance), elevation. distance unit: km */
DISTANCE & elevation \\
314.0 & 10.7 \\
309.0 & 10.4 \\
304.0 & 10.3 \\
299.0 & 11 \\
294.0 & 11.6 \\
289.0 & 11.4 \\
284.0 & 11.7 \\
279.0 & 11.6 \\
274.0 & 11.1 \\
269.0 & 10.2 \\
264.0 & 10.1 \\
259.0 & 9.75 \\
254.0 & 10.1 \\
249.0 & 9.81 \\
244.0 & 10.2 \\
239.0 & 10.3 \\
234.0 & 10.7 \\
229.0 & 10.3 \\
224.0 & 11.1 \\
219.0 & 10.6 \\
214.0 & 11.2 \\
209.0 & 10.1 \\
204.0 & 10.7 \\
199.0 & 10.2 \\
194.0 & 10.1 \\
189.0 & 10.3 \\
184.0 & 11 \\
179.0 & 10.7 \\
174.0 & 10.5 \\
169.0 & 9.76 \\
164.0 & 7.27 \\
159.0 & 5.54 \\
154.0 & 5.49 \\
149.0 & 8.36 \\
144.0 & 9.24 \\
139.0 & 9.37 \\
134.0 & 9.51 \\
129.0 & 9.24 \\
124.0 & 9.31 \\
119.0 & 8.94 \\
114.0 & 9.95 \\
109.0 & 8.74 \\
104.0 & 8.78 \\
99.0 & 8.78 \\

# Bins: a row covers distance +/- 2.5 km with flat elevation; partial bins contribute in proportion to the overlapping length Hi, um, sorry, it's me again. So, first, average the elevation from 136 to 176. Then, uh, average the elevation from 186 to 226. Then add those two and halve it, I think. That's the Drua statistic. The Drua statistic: 9.36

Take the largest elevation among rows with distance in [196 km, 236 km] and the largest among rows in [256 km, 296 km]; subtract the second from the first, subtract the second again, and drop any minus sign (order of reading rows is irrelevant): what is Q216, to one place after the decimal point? 12.2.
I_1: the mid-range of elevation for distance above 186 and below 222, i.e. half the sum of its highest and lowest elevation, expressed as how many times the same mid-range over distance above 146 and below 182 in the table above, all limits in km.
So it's 1.3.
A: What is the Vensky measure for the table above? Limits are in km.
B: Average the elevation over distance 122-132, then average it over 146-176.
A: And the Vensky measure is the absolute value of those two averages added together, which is 17.1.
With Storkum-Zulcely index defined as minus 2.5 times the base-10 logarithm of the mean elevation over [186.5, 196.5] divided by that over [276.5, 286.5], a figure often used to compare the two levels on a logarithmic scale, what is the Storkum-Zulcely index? 0.14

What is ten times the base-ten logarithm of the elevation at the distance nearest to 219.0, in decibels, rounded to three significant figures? 10.3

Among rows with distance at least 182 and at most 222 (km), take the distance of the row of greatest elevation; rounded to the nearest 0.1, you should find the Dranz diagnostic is 214.0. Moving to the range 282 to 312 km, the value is 284.0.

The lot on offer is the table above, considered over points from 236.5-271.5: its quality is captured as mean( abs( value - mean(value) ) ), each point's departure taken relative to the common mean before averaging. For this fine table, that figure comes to 0.16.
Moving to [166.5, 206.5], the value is 0.32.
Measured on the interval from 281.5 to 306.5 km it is 0.44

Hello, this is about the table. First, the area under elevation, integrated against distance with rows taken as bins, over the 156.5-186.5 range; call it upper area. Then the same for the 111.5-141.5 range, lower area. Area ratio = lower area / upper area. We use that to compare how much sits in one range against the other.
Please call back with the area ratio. 1.03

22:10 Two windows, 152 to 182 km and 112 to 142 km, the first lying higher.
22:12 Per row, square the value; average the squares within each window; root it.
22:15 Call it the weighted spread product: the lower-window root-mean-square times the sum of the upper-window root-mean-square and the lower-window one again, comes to 168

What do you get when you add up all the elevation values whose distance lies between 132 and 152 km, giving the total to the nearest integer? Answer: 36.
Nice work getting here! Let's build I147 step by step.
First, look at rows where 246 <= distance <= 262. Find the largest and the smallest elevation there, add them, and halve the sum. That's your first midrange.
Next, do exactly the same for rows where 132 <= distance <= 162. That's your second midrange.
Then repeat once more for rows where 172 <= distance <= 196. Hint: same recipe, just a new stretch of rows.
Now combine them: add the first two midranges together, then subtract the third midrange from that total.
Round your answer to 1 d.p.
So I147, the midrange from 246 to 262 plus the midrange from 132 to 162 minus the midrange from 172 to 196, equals 6.9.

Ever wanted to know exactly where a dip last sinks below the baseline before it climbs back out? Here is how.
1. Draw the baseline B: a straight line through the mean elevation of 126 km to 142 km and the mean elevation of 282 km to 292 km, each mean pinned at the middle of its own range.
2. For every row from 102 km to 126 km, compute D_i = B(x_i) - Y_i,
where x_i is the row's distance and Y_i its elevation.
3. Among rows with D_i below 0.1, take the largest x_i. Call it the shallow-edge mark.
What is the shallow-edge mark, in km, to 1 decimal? 124.0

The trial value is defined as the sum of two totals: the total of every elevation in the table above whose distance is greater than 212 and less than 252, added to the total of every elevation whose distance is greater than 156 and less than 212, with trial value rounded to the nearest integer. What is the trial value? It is 190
